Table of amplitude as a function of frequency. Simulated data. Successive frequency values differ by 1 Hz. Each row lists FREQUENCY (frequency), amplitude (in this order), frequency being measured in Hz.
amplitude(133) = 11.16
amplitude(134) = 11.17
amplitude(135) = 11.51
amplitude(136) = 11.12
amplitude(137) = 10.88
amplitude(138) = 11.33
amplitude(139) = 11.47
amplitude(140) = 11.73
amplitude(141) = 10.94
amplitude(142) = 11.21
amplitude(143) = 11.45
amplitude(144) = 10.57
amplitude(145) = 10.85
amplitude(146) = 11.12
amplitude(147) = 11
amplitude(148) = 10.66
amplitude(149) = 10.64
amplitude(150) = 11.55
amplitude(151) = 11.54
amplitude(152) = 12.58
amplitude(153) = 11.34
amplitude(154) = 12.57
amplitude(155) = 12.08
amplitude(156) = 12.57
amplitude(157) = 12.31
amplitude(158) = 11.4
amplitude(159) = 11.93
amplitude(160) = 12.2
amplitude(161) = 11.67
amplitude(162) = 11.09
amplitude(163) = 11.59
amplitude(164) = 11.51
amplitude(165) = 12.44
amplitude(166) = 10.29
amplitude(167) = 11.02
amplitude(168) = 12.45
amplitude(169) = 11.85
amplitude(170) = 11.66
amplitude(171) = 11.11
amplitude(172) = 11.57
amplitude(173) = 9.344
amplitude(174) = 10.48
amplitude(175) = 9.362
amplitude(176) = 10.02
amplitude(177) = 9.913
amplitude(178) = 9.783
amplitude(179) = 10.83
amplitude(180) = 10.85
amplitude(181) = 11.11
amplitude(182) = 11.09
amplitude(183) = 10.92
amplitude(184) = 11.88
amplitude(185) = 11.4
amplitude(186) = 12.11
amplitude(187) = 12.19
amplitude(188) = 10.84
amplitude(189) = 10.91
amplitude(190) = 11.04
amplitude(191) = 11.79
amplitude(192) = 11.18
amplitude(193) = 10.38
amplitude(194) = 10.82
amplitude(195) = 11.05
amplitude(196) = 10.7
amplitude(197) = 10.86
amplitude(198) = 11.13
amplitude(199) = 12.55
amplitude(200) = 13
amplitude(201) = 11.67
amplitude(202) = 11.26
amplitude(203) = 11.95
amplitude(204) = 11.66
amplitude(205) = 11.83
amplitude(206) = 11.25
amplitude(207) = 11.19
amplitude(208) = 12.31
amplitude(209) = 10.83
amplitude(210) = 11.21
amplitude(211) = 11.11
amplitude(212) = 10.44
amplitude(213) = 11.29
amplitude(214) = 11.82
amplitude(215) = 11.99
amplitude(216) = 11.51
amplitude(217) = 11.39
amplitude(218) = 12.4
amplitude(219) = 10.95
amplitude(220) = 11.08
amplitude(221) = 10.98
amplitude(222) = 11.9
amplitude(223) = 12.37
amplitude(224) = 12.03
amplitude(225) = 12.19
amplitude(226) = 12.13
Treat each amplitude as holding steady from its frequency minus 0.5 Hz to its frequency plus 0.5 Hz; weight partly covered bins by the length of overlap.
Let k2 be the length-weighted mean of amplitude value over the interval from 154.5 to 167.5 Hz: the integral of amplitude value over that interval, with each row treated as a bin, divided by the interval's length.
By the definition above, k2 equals 11.70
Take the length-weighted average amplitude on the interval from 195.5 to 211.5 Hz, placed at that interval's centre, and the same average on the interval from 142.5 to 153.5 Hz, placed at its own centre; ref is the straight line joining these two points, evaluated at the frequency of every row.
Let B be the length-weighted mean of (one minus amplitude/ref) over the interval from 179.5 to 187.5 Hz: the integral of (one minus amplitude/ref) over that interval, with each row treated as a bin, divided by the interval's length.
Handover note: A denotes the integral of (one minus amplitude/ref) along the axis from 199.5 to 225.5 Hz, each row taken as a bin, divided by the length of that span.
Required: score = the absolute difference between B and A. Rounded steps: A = -0.001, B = -0.002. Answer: 0.001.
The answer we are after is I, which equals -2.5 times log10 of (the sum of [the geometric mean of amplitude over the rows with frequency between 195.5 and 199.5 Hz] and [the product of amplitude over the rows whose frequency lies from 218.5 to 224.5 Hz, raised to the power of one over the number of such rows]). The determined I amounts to -3.40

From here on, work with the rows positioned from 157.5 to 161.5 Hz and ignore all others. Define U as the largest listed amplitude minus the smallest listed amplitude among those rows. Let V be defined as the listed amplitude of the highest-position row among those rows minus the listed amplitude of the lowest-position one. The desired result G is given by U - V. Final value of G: 0.53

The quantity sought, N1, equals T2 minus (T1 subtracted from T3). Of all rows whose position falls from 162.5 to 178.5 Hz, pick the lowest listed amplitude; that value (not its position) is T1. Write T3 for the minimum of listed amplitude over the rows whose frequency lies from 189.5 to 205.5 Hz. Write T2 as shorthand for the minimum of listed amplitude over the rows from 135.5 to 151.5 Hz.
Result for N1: 9.53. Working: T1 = 9.344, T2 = 10.57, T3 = 10.38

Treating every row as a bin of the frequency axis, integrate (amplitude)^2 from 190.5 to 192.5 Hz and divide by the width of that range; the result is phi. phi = 132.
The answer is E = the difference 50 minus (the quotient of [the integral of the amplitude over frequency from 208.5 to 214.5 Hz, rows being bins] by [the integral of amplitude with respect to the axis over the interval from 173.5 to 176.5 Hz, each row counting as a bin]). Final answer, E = 47.8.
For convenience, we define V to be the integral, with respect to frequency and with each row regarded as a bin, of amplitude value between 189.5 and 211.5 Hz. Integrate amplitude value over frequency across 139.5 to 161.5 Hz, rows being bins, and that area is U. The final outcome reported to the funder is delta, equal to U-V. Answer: 3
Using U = 254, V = 250.8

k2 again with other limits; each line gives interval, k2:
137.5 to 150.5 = 11.12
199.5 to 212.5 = 11.52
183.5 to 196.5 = 11.25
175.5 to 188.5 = 11.00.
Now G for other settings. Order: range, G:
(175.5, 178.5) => 0.47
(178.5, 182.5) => 0.02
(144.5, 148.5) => 0.65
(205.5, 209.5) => 1.90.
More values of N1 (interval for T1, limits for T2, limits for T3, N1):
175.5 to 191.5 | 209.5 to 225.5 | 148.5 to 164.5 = 9.58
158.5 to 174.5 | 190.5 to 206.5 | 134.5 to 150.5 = 9.15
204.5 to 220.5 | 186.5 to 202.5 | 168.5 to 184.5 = 11.48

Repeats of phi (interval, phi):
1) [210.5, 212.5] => 116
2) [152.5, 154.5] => 143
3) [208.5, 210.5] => 121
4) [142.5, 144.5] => 121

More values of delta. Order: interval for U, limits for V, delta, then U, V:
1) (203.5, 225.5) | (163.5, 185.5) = 13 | 254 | 240.9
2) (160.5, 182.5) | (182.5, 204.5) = -10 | 241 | 251.3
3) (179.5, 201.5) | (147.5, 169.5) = -8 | 249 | 257.3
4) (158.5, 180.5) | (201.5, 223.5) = -10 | 243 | 252.7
